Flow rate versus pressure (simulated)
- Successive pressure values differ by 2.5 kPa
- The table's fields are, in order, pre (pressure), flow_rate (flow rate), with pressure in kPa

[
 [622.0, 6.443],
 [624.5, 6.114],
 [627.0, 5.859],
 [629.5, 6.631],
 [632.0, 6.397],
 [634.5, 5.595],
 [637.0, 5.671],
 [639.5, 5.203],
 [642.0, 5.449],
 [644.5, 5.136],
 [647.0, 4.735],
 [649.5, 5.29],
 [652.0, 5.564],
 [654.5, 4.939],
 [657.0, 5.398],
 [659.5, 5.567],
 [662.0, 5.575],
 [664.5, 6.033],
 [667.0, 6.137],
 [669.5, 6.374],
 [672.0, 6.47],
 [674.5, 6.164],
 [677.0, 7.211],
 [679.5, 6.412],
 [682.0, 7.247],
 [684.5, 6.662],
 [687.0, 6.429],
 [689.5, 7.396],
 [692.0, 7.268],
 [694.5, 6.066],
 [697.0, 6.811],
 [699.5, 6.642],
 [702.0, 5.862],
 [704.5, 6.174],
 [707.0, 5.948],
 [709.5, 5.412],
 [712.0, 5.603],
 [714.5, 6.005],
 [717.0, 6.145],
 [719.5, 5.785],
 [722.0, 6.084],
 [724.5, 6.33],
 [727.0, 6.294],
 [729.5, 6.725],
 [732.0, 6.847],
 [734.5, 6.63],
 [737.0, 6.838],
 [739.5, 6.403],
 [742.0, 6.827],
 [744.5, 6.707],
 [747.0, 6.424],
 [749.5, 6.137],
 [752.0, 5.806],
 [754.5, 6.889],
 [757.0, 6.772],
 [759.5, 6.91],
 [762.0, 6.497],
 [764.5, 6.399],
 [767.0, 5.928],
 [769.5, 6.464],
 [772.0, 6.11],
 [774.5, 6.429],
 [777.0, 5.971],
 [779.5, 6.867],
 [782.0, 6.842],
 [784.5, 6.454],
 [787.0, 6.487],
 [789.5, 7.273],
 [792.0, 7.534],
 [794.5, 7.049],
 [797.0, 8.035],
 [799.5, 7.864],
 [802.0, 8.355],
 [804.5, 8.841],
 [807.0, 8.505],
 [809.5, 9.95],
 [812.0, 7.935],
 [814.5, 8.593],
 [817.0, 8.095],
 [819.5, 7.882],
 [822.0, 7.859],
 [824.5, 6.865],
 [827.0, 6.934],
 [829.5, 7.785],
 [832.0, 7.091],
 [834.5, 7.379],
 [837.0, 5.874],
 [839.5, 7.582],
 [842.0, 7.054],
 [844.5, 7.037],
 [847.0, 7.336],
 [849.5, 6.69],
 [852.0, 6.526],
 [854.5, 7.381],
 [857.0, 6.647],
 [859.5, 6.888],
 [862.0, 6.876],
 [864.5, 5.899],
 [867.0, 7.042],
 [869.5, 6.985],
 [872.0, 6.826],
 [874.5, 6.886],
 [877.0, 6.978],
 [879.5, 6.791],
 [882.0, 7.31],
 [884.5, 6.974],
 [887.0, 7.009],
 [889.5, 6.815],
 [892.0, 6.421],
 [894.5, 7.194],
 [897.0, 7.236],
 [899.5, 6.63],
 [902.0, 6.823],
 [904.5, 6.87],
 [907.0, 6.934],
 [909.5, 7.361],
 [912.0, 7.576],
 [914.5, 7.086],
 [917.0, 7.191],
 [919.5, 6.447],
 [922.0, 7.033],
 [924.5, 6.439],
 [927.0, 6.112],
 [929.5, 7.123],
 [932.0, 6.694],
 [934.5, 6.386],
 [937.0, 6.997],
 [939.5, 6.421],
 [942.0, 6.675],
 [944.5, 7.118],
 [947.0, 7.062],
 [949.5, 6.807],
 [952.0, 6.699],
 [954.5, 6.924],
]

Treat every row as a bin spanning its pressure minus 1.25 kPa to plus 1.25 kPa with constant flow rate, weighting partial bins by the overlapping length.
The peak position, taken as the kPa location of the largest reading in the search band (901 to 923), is 912.0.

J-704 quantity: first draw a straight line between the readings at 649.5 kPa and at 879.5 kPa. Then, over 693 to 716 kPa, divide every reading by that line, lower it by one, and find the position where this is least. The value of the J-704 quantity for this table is 709.5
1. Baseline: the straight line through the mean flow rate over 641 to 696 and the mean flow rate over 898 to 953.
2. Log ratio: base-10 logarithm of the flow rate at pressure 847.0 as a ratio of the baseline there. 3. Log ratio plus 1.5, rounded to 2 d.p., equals 1.55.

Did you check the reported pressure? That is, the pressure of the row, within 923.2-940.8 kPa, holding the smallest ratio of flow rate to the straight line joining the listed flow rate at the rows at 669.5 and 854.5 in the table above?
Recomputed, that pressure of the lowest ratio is 927.0 kPa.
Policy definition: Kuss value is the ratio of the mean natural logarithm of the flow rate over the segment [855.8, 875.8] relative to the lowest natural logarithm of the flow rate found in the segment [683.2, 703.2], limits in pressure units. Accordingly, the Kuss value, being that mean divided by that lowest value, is 1.08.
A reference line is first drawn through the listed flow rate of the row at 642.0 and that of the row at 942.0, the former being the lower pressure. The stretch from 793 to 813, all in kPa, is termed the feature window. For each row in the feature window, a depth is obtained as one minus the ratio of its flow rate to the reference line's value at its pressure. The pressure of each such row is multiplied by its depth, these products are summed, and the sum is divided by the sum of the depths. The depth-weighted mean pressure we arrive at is 804.5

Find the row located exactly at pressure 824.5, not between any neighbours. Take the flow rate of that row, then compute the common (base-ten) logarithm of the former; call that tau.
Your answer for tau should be 0.837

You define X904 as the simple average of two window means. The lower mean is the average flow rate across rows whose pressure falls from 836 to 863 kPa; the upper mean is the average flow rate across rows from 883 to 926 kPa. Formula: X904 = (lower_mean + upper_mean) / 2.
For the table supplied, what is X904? 6.92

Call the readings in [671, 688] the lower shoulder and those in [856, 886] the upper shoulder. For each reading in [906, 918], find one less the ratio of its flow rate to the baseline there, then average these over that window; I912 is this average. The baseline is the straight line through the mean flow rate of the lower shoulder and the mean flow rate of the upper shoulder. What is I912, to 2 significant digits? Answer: -0.051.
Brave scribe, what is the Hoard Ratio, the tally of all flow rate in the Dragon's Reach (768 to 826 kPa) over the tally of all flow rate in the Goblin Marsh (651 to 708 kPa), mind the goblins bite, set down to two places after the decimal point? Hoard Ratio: 1.19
